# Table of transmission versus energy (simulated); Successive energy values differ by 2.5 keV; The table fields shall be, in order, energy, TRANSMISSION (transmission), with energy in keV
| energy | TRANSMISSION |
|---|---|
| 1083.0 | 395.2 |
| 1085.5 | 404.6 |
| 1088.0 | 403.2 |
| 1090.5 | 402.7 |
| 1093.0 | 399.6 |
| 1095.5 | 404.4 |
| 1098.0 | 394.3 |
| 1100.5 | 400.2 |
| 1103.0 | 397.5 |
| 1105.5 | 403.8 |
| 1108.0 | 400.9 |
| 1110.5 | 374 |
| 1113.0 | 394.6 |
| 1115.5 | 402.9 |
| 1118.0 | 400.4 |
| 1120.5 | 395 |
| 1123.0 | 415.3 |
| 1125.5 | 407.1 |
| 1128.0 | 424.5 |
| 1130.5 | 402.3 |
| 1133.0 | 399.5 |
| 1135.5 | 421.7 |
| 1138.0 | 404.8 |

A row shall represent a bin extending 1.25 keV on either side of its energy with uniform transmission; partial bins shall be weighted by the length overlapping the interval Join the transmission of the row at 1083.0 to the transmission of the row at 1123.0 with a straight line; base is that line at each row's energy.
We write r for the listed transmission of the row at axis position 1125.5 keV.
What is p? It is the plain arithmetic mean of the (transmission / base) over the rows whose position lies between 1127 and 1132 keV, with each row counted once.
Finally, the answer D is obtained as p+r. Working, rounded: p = 0.988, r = 407.1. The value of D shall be 408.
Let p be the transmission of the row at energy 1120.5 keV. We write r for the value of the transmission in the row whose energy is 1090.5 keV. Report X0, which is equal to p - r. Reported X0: -8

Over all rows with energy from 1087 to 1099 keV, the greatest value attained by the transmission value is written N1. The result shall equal 404.4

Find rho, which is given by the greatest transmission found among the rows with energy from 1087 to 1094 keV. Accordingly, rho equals 403.2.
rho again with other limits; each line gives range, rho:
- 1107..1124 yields 415.3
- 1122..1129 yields 424.5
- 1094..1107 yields 404.4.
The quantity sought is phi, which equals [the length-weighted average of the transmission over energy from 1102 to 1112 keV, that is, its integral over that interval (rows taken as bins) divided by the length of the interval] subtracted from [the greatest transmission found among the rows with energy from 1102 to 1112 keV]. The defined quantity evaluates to 10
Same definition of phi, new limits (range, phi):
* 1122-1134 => 15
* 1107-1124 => 18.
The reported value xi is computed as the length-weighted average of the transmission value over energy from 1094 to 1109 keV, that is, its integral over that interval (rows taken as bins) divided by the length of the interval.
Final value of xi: 400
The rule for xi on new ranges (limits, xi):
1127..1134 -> 409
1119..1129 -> 410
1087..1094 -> 402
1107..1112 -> 387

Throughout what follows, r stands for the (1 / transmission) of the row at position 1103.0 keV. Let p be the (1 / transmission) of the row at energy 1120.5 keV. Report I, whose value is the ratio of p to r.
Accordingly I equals 1.01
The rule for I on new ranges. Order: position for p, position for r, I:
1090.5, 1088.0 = 1.00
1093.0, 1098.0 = 0.99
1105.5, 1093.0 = 0.99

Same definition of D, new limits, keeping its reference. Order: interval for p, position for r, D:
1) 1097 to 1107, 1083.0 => 396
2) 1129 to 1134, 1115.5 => 404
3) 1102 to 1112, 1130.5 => 403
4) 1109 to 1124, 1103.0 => 398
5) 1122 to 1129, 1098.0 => 395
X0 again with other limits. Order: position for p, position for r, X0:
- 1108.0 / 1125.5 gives -6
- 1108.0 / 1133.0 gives 1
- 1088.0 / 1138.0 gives -2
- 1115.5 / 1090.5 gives 0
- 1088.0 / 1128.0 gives -21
